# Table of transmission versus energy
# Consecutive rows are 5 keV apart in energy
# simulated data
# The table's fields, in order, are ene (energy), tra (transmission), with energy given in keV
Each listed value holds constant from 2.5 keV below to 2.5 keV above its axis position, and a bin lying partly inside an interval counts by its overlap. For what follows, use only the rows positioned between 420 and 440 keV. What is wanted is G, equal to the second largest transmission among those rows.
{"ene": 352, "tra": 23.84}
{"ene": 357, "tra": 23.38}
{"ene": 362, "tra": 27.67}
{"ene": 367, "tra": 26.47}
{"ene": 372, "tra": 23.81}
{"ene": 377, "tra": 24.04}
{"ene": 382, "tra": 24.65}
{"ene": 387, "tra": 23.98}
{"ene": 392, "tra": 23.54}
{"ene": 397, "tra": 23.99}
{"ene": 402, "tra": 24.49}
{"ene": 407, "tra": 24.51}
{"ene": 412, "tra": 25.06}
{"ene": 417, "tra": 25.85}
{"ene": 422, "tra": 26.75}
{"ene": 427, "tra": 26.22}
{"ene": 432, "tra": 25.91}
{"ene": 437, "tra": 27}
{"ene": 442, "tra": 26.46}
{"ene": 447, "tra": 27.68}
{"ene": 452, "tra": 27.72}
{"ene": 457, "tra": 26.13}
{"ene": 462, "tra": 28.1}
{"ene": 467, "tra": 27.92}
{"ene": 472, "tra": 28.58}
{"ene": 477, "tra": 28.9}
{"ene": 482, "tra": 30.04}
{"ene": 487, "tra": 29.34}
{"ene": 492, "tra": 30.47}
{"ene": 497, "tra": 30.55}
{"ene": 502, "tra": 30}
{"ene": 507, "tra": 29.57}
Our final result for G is 26.75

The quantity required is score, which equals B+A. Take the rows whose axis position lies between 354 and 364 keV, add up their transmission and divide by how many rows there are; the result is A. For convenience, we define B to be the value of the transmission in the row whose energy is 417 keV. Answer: 51.4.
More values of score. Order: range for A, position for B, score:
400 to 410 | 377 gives 48.5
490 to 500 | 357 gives 53.9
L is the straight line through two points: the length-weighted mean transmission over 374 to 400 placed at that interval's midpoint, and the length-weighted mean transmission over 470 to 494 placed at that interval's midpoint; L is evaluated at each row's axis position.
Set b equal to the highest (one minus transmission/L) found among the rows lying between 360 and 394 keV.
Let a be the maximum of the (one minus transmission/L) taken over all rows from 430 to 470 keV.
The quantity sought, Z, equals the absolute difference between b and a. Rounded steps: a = 0.068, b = 0.032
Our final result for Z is 0.036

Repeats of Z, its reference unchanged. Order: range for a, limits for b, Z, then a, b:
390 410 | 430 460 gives 0.036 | 0.032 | 0.068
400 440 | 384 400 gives 0.006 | 0.027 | 0.032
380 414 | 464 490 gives 0.008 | 0.032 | 0.024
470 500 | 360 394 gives 0.019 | 0.014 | 0.032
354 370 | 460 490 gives 0.071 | -0.047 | 0.024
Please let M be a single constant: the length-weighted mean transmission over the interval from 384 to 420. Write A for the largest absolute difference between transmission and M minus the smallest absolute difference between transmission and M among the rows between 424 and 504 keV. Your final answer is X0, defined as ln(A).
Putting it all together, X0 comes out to 1.5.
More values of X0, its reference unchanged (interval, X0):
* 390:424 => 0.8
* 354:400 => 1.1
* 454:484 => 1.4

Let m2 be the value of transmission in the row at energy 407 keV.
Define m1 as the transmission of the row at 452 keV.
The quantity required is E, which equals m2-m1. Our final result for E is -3.2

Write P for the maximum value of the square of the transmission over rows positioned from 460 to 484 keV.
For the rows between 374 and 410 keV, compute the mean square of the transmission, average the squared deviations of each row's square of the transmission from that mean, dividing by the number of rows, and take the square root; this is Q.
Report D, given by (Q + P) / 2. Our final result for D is 460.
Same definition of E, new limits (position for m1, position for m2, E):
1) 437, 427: -0.8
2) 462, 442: -1.6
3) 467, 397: -3.9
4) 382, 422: 2.1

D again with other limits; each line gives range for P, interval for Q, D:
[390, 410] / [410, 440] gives 317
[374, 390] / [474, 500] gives 323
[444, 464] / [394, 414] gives 404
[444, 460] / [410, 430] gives 400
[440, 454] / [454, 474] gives 410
